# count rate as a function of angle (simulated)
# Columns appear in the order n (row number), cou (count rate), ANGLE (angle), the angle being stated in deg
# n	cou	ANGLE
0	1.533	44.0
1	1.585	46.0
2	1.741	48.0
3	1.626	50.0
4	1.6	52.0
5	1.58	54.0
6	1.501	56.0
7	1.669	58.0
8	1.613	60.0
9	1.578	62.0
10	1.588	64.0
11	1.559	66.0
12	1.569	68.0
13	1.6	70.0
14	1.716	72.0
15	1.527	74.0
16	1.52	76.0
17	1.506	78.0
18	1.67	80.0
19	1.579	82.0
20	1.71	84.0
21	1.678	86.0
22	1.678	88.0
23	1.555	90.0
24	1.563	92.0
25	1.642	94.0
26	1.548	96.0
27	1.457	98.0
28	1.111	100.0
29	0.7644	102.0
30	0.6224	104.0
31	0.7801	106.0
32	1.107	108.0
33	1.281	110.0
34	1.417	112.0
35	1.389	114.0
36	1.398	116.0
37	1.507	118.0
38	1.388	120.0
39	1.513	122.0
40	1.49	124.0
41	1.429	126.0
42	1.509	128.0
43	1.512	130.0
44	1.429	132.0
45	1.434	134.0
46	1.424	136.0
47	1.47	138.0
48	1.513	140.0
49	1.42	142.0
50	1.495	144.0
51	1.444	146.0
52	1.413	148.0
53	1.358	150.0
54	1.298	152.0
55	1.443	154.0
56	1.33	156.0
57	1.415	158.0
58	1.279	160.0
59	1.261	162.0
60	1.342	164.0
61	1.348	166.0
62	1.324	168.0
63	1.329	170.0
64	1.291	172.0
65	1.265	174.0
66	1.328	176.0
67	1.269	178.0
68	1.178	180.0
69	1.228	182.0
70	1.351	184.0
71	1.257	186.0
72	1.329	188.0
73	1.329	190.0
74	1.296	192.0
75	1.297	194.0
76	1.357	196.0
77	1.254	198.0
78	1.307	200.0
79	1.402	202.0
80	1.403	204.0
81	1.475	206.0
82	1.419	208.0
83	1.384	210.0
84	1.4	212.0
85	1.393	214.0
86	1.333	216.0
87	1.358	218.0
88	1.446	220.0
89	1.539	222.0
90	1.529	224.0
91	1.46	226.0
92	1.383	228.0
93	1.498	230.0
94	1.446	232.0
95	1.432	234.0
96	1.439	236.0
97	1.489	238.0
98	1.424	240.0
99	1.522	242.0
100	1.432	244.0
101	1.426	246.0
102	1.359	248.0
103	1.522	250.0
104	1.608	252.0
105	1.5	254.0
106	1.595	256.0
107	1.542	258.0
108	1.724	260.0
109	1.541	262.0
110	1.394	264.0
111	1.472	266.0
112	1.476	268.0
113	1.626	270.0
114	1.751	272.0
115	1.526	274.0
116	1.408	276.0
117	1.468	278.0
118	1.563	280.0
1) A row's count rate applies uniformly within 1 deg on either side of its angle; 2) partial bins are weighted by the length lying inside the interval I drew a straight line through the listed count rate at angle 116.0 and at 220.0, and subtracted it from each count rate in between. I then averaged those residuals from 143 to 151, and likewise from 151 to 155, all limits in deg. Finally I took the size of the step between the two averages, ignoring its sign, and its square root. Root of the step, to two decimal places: 0.24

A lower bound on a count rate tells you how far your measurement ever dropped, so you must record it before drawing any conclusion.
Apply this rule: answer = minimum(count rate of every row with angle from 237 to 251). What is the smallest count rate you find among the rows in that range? 1.359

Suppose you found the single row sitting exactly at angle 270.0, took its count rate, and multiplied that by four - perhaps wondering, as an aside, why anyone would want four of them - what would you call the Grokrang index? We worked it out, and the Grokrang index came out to 6.5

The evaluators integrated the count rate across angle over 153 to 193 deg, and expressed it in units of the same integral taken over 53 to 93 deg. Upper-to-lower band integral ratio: 0.82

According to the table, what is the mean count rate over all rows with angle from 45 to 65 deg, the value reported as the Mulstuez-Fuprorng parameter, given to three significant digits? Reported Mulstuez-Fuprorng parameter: 1.61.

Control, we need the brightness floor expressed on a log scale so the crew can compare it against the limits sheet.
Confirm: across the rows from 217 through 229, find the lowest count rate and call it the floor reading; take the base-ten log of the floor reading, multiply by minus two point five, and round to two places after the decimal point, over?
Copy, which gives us -0.33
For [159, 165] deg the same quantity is -0.25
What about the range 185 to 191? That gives -0.25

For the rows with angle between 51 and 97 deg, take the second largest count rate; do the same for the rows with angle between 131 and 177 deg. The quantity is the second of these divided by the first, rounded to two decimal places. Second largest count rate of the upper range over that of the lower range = 0.87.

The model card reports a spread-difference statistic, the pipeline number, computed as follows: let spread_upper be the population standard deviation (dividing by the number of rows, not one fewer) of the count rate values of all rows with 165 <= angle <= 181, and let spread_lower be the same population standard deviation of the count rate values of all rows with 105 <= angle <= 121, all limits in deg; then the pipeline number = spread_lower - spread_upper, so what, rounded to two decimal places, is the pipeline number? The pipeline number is 0.17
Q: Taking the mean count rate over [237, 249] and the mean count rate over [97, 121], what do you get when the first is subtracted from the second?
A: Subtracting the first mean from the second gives -0.26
